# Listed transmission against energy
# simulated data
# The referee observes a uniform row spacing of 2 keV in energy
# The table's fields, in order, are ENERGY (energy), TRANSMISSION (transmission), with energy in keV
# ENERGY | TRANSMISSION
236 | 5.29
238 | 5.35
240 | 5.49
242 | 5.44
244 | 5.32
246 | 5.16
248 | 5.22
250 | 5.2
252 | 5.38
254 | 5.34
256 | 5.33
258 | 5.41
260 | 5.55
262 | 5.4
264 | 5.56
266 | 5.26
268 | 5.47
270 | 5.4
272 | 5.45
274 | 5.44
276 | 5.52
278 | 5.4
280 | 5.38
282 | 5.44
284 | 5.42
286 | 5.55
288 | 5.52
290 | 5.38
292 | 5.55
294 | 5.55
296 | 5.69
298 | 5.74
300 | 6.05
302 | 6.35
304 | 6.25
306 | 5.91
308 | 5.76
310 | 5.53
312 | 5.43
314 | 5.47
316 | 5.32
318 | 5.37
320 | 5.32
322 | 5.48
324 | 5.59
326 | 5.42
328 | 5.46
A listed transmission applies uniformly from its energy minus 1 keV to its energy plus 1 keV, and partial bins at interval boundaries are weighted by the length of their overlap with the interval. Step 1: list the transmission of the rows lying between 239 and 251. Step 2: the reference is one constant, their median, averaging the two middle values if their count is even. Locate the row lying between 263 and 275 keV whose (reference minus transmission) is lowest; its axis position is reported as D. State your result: 264 keV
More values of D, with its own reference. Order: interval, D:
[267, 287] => 286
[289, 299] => 298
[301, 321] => 302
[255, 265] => 264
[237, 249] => 240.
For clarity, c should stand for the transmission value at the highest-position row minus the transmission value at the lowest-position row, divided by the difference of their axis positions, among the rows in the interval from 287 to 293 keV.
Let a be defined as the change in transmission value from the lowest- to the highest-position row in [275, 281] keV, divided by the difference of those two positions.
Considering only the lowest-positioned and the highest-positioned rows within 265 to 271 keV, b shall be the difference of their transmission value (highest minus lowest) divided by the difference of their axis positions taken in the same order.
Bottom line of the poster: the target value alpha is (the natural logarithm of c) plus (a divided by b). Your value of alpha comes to -6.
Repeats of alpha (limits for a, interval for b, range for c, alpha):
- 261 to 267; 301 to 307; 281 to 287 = -3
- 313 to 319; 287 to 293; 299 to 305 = -6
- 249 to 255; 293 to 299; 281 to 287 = -3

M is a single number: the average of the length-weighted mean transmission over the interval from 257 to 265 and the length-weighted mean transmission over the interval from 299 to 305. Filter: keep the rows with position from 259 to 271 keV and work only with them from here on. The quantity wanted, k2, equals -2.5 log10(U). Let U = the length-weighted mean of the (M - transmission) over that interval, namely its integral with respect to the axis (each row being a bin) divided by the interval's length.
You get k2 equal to 0.97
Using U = 0.41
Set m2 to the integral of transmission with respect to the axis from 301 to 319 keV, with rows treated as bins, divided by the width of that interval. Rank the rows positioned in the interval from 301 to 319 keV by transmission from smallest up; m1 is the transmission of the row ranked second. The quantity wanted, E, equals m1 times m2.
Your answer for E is 30.7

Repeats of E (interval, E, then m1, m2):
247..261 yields 27.9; 5.22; 5.35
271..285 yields 29.4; 5.4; 5.44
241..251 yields 27.4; 5.2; 5.27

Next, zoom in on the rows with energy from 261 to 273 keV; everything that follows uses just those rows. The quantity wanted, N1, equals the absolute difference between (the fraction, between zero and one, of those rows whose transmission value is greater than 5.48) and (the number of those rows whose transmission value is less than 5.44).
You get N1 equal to 2.8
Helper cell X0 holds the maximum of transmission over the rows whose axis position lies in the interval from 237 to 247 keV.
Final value 5.49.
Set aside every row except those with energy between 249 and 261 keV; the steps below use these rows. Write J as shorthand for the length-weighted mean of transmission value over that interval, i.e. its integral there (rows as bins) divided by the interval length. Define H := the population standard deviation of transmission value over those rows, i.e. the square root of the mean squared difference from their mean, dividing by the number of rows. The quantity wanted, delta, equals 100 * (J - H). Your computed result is 526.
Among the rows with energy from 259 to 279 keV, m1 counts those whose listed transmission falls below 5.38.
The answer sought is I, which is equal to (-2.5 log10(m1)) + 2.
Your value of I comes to 2.0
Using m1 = 1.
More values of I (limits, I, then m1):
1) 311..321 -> 0.8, 3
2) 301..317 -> 2.0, 1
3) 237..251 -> 0.3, 5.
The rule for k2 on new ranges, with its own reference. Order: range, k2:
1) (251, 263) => 0.88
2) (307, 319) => 1.08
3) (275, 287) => 1.00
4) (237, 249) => 0.71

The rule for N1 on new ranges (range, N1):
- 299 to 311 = 1.0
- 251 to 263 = 4.8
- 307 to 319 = 2.7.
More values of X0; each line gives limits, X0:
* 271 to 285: 5.52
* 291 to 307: 6.35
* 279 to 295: 5.55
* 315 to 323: 5.48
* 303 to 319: 6.25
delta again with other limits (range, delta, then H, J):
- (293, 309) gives 565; 0.26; 5.91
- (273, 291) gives 539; 0.06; 5.45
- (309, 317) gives 536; 0.08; 5.44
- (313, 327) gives 533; 0.09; 5.42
